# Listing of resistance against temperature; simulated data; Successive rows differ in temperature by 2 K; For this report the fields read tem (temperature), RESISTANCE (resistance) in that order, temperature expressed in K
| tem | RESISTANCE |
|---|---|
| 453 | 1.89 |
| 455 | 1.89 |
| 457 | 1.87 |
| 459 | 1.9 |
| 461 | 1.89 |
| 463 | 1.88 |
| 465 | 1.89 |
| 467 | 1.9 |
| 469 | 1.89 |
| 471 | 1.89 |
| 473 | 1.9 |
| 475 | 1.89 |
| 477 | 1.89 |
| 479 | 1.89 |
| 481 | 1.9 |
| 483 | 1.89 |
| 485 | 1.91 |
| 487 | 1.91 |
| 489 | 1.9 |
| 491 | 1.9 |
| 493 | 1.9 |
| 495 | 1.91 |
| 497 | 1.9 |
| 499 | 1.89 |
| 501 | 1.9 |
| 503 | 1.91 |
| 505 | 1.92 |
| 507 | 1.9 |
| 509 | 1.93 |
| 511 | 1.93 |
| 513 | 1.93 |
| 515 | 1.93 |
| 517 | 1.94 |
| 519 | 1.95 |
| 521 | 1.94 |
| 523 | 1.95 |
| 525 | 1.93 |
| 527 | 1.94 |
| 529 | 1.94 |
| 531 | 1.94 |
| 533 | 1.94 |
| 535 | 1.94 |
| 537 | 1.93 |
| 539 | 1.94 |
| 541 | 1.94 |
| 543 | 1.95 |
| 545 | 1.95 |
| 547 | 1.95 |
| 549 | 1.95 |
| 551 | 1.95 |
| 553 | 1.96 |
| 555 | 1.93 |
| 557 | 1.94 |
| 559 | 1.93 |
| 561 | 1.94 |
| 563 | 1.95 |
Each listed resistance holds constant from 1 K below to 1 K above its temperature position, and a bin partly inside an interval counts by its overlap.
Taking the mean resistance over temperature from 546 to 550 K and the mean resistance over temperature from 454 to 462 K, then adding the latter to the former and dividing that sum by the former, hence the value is 1.97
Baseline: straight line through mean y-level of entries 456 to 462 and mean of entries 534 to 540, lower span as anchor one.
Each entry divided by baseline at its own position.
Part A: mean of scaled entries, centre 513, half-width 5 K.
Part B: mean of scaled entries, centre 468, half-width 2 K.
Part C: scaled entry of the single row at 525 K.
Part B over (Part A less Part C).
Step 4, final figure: 198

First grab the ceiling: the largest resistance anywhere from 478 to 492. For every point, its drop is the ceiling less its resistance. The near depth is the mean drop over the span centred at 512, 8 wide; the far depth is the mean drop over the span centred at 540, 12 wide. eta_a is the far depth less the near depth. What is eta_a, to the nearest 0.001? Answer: -0.012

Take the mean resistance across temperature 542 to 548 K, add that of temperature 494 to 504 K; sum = 3.85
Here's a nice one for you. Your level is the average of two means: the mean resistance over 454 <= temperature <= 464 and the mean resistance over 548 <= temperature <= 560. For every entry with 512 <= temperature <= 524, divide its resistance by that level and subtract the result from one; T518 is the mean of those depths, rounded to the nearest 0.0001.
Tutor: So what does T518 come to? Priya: -0.0132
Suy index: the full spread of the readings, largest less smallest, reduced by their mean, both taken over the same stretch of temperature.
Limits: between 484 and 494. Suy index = -1.89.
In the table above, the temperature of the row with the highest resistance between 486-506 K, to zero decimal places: 505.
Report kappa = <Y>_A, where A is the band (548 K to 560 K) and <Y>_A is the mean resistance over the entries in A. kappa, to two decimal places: 1.94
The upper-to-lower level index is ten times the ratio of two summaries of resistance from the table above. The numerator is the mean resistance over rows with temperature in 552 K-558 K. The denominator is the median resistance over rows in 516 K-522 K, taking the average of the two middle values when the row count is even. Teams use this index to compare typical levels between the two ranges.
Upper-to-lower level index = 10.0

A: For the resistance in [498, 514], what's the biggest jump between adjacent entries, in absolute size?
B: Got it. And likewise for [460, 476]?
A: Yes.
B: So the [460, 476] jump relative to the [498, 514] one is 0.3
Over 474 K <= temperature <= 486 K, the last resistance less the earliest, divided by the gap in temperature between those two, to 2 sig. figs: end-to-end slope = 0.0020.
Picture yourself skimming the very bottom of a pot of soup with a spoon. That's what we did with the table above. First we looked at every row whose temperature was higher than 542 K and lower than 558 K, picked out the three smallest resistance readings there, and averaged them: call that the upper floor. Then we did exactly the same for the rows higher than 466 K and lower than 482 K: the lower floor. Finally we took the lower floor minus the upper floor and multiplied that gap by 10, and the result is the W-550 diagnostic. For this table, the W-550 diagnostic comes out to -0.50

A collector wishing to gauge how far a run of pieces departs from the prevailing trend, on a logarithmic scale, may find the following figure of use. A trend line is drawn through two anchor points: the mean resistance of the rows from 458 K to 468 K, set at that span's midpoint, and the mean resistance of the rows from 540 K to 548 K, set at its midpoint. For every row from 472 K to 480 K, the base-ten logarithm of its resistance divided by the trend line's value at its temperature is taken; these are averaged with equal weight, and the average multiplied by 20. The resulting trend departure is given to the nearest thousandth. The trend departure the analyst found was -0.039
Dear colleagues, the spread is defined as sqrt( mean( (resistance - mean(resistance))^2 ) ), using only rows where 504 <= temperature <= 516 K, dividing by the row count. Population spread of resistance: 0.011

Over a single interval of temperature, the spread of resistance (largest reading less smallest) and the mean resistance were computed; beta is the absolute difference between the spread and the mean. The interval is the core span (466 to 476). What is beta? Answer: 1.88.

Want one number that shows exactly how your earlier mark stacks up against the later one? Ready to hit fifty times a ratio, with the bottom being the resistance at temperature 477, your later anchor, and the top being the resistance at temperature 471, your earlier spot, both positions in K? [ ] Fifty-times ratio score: 50.00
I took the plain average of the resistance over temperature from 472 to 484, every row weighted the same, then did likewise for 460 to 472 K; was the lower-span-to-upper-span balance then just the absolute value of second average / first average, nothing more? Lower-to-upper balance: 0.998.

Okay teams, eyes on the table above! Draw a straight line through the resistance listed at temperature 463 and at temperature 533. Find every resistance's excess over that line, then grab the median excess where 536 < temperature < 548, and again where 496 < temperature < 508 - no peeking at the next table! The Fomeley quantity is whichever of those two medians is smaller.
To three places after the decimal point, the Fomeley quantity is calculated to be -0.011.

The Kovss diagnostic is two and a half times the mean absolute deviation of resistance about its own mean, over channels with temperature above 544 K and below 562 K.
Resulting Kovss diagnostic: 0.021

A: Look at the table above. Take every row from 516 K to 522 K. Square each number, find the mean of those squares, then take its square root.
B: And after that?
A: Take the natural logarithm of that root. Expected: 0.664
